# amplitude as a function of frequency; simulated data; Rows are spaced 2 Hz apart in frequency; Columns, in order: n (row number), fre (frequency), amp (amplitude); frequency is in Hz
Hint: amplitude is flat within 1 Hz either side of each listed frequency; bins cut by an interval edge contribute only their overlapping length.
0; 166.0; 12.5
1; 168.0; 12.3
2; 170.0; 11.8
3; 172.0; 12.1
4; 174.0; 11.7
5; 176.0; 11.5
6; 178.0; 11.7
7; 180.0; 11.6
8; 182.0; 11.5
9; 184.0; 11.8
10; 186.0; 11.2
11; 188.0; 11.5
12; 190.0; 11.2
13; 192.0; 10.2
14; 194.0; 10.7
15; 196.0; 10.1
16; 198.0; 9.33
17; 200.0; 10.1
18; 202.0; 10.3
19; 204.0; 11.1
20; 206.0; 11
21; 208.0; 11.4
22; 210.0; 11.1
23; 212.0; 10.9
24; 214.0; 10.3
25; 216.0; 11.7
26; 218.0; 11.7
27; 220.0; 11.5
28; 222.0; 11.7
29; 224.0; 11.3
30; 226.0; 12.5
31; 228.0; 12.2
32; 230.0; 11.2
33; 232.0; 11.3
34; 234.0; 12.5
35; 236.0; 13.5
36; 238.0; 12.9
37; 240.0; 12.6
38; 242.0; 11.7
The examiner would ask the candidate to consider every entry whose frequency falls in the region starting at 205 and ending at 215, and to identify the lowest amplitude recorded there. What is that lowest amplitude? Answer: 10.3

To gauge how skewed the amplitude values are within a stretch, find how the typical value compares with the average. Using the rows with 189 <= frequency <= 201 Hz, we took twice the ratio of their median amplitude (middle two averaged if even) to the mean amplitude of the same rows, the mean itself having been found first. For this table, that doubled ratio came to 1.976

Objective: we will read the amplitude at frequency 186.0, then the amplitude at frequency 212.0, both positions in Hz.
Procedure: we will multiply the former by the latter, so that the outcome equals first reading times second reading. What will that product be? 122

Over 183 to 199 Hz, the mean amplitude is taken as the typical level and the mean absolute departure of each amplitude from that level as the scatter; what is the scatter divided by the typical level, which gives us 0.062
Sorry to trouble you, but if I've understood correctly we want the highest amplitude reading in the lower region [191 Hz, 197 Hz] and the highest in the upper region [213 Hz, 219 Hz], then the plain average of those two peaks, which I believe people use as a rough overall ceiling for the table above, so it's 11.2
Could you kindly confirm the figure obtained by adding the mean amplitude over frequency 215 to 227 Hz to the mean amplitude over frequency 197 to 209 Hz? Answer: 22.3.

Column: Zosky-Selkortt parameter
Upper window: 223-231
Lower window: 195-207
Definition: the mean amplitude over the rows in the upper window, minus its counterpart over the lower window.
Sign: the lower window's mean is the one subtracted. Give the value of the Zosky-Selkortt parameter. 1.5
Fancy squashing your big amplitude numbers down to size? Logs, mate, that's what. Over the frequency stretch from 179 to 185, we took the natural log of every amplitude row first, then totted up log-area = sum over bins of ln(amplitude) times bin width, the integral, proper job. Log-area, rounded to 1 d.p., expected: 14.7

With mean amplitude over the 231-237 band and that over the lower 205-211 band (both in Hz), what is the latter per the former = 0.90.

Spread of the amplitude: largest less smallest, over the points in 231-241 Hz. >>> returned 2.2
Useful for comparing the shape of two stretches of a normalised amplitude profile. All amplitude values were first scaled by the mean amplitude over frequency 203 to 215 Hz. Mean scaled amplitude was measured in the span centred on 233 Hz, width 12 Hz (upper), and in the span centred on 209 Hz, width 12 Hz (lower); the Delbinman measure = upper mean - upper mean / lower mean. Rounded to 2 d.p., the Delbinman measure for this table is 0.00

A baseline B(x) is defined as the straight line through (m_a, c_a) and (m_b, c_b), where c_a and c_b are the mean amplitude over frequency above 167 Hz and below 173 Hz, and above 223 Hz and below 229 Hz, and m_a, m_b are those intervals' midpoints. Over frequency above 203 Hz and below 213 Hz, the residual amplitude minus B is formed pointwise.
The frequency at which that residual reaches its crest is 208.0 Hz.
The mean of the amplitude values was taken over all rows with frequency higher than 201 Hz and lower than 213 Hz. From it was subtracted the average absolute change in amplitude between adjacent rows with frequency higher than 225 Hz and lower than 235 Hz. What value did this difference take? 10.3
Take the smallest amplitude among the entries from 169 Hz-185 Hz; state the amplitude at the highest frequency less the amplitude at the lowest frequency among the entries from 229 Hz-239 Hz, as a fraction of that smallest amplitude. 0.15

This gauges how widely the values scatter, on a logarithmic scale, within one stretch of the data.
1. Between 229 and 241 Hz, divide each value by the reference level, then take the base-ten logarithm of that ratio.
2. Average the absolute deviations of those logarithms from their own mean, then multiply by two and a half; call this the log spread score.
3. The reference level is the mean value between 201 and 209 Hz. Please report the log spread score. 0.065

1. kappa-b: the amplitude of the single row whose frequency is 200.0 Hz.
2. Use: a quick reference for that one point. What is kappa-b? 10.1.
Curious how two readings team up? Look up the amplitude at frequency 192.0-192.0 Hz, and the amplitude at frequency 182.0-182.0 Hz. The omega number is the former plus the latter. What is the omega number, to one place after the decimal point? 21.7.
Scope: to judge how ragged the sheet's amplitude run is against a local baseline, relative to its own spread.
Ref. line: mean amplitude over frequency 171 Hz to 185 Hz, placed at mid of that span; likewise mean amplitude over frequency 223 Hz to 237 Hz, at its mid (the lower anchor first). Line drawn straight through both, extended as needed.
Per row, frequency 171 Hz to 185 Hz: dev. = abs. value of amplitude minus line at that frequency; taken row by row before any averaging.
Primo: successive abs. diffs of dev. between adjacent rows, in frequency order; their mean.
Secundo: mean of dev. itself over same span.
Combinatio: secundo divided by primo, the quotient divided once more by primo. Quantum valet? 4.1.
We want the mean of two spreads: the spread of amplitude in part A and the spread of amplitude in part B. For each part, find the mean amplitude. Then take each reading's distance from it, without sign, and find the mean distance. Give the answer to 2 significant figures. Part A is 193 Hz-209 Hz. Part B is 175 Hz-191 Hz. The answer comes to 0.35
